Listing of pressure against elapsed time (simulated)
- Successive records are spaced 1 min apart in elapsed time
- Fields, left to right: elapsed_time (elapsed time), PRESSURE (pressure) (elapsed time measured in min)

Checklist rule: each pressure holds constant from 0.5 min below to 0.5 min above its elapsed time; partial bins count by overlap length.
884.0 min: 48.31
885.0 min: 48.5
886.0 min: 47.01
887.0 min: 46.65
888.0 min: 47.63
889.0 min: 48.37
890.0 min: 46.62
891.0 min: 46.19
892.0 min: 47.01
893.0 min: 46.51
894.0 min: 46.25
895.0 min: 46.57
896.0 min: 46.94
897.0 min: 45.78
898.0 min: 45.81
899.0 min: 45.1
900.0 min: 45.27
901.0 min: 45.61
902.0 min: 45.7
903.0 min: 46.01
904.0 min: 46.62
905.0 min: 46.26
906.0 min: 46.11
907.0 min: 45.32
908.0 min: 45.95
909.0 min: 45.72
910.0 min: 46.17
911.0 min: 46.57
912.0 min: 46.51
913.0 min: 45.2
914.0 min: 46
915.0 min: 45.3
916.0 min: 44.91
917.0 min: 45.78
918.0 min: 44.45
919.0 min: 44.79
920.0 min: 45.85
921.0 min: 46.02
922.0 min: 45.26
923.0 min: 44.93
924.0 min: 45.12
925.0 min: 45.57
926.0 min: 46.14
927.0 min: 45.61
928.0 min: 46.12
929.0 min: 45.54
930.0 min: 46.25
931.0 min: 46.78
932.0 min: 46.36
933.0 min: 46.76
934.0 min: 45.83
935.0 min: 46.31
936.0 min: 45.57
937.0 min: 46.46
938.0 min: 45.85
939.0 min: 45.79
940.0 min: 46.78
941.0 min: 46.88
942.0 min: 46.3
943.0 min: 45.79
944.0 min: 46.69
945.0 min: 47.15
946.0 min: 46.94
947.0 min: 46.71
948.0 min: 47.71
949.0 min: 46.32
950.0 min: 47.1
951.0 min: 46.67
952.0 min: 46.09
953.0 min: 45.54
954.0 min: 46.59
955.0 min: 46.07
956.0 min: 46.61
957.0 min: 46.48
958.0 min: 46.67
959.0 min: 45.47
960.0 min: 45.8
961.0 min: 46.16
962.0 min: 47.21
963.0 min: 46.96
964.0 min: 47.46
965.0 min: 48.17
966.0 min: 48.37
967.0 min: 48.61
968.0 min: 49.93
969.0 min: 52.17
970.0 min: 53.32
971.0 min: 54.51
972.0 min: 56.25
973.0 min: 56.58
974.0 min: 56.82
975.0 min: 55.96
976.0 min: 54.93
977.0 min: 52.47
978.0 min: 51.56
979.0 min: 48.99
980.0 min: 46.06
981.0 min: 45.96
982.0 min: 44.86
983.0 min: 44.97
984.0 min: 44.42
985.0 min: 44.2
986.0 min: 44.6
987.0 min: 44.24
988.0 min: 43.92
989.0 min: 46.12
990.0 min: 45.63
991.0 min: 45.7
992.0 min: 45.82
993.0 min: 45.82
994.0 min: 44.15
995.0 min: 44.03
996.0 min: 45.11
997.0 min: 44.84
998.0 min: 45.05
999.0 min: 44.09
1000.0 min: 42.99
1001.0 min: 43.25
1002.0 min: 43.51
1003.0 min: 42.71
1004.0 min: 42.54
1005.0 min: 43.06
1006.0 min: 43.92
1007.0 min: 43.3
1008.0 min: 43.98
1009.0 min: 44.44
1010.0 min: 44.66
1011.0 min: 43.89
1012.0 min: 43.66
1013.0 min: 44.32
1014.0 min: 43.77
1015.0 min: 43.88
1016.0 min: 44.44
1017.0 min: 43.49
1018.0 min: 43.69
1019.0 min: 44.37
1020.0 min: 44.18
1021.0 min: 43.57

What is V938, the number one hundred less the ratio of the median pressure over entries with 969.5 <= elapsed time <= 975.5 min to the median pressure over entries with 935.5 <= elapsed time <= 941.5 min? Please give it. 98.78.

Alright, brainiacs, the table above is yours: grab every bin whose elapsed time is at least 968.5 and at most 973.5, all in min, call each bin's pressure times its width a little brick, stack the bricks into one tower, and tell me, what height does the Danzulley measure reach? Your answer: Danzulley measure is 273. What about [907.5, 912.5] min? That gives 231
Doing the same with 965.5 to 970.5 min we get 252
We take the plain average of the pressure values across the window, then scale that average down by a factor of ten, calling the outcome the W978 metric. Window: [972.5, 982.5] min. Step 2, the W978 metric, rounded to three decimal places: 5.142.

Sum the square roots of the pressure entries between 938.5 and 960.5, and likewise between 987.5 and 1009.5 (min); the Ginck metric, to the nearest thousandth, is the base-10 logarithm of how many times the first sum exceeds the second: 0.011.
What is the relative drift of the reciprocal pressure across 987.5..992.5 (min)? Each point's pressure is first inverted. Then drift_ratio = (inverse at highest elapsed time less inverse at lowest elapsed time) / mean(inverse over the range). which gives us -0.04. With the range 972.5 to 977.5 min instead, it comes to 0.08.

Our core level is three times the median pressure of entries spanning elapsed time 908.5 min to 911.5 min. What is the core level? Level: 139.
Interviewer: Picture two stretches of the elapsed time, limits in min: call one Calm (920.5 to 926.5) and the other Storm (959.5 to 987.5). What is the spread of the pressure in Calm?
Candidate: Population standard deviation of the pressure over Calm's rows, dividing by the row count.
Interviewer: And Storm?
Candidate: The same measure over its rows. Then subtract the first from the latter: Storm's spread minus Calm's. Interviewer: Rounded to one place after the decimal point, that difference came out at 3.8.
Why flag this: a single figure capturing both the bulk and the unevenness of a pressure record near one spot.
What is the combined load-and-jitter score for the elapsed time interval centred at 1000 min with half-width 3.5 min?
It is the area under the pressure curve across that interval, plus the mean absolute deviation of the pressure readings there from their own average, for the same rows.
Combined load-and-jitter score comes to 307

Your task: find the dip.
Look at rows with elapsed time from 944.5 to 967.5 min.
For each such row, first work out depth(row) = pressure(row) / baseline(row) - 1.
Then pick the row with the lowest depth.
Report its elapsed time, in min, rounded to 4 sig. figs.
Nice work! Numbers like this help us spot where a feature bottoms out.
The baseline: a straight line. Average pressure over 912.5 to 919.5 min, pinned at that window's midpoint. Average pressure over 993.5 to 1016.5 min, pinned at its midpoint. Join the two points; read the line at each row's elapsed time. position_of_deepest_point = 953.0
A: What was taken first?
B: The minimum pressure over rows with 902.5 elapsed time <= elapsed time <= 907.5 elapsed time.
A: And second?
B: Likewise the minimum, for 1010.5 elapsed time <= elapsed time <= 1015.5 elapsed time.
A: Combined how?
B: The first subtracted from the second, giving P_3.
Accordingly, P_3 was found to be -1.7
